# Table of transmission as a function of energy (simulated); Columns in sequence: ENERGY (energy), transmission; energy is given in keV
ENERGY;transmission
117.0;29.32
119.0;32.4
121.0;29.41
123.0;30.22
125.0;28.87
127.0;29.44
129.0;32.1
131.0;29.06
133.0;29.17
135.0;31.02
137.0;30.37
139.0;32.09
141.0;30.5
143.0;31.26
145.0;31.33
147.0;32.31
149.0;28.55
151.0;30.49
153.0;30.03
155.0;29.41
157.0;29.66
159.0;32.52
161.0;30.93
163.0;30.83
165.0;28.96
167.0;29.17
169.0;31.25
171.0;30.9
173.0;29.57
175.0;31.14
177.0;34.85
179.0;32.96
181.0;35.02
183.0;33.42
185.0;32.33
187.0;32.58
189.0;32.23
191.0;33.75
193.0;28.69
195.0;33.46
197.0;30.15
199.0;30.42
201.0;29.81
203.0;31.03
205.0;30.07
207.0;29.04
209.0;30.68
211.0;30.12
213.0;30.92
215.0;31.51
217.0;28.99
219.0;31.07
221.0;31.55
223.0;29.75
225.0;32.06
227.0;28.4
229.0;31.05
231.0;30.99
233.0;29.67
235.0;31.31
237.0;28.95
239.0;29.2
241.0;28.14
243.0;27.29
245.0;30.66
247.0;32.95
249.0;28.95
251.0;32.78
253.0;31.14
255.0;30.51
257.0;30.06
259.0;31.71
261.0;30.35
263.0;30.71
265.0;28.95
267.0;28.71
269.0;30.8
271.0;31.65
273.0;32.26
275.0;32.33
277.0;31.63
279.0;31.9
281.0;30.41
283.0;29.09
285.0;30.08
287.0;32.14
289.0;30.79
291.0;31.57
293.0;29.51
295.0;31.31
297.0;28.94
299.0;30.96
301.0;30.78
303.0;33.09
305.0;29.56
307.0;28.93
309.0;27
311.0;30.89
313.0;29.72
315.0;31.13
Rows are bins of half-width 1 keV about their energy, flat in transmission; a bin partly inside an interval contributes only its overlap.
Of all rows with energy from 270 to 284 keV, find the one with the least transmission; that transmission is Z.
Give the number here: 29.09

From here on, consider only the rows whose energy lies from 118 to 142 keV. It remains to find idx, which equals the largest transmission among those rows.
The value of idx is 32.4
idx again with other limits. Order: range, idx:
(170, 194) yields 35.02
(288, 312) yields 33.09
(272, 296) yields 32.33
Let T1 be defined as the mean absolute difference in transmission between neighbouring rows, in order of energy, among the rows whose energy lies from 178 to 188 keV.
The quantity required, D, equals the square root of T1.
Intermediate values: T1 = 1.25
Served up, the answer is 1.12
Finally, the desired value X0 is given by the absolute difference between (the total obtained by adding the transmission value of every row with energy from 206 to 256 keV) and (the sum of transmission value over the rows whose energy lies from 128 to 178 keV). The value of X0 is 10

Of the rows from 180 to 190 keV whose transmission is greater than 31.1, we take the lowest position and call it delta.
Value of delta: 181.0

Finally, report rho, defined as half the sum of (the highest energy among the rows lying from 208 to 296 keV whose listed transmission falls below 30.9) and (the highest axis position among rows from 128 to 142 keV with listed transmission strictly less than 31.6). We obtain 217 keV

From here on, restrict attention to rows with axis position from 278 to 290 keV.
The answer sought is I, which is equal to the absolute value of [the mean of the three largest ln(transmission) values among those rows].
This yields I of 3.45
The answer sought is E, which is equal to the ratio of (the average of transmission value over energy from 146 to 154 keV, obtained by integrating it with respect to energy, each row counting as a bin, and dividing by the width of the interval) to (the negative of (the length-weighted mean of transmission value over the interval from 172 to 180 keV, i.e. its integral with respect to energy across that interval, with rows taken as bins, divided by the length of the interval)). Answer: -0.94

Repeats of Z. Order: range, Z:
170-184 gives 29.57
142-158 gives 28.55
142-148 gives 31.26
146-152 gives 28.55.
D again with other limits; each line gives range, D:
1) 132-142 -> 1.21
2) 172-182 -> 1.52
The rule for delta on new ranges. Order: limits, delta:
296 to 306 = 303.0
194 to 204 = 195.0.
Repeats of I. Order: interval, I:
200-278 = 3.49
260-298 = 3.47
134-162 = 3.48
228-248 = 3.46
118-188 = 3.54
